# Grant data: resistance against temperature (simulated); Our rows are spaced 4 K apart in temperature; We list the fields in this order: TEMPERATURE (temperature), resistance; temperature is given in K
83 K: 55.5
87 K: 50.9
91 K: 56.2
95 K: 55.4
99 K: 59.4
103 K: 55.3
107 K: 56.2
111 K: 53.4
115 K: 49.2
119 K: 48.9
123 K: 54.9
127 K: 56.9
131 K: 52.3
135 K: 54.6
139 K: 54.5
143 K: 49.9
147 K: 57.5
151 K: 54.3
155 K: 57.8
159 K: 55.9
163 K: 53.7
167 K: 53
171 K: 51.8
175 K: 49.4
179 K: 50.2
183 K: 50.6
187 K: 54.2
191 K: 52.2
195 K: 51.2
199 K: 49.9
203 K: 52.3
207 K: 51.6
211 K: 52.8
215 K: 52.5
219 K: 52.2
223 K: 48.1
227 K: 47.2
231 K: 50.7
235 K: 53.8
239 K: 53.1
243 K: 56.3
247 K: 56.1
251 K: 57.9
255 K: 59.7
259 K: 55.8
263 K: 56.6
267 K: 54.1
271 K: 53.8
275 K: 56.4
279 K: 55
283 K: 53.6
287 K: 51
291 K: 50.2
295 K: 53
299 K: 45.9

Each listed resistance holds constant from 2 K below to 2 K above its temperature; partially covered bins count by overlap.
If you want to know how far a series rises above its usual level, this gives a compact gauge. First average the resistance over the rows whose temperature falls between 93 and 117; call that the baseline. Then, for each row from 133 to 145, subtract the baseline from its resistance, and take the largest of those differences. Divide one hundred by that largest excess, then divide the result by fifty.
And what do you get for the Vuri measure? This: -9.2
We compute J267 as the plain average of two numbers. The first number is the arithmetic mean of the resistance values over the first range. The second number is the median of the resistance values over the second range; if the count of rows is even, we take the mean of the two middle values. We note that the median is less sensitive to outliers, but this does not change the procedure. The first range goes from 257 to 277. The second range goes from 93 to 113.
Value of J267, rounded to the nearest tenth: 55.4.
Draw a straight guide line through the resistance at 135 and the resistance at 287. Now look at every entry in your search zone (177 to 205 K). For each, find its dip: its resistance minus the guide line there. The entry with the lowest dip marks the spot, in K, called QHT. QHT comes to 179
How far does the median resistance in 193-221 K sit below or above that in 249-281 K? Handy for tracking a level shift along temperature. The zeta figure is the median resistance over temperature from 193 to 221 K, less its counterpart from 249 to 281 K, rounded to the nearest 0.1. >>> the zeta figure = -3.9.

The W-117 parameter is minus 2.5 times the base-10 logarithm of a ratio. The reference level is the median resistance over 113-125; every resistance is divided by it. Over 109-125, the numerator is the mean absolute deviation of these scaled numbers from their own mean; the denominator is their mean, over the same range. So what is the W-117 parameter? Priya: 3.3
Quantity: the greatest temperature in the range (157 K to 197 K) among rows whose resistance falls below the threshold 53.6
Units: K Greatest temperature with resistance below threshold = 195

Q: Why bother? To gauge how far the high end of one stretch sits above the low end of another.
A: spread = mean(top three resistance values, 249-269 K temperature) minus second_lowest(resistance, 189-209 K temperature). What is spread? 7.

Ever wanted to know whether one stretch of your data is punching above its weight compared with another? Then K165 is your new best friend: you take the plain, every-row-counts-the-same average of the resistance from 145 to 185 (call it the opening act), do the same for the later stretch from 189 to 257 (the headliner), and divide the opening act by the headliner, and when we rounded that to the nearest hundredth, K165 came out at 1.01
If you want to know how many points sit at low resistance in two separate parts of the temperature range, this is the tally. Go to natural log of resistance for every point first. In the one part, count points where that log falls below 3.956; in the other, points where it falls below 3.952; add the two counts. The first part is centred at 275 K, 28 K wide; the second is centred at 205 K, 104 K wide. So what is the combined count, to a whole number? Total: 11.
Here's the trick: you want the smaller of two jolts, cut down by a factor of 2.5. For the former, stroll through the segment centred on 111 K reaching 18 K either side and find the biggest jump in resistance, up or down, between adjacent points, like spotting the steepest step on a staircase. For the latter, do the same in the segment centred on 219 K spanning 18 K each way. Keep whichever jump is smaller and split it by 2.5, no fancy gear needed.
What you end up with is 1.64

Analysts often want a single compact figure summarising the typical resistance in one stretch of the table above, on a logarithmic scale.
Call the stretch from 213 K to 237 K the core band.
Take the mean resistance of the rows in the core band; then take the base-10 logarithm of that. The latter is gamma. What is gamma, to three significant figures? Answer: 1.71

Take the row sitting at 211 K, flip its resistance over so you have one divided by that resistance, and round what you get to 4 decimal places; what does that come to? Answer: 0.0189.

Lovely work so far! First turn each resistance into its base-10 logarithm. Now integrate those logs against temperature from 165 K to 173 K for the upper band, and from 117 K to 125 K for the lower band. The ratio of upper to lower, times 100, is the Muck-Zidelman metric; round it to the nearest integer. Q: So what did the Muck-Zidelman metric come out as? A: 100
